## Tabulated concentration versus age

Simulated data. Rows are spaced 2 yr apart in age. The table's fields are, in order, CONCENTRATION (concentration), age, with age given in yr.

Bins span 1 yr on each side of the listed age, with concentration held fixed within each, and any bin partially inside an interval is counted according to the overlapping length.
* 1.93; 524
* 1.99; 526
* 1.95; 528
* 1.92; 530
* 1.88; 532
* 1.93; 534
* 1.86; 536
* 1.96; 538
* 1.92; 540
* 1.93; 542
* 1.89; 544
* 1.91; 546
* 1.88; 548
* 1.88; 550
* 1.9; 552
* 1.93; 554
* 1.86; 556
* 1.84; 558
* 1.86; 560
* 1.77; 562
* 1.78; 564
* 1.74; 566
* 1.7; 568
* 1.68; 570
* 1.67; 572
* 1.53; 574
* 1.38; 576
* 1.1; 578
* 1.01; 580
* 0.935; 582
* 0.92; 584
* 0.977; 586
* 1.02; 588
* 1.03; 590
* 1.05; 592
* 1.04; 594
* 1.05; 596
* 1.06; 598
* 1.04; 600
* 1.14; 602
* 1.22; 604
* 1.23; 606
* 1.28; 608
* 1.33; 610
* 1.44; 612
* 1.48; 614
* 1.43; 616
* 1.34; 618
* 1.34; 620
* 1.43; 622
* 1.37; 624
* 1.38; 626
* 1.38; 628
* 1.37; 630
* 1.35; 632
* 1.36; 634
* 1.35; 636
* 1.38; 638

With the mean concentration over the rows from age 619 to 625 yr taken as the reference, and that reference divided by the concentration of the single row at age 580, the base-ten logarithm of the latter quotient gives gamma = 0.14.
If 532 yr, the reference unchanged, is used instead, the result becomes -0.13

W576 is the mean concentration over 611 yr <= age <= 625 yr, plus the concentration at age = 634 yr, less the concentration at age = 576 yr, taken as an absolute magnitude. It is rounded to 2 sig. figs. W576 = 1.4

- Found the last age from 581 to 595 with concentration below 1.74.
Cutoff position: 594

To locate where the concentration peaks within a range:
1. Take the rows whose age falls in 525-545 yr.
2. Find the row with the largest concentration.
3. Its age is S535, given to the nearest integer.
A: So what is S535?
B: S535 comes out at 526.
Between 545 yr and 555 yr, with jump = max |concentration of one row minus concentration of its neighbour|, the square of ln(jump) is 12.3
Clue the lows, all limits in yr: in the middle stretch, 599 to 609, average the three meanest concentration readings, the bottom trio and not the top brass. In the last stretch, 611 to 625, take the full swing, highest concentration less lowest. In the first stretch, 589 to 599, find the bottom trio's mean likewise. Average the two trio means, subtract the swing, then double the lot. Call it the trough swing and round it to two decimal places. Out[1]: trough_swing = 1.89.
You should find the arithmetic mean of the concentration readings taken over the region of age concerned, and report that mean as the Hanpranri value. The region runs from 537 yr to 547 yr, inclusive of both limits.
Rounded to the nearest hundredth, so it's 1.92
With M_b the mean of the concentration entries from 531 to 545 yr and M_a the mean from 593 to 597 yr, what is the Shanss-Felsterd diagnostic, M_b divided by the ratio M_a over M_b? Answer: 3.5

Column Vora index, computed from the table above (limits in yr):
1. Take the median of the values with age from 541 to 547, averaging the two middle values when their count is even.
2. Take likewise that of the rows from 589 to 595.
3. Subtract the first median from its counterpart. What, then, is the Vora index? -0.87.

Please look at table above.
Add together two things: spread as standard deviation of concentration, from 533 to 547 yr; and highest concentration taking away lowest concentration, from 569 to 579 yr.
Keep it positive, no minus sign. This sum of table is 0.61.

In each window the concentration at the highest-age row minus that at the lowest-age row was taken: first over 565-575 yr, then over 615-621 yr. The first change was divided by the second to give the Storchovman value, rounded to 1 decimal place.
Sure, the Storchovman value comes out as 2.3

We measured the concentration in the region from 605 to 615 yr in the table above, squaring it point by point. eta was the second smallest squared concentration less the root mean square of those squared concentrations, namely -0.22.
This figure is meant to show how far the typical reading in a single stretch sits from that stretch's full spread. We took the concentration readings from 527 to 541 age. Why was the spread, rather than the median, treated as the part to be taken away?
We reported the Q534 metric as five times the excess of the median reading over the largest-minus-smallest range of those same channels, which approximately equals 9.1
